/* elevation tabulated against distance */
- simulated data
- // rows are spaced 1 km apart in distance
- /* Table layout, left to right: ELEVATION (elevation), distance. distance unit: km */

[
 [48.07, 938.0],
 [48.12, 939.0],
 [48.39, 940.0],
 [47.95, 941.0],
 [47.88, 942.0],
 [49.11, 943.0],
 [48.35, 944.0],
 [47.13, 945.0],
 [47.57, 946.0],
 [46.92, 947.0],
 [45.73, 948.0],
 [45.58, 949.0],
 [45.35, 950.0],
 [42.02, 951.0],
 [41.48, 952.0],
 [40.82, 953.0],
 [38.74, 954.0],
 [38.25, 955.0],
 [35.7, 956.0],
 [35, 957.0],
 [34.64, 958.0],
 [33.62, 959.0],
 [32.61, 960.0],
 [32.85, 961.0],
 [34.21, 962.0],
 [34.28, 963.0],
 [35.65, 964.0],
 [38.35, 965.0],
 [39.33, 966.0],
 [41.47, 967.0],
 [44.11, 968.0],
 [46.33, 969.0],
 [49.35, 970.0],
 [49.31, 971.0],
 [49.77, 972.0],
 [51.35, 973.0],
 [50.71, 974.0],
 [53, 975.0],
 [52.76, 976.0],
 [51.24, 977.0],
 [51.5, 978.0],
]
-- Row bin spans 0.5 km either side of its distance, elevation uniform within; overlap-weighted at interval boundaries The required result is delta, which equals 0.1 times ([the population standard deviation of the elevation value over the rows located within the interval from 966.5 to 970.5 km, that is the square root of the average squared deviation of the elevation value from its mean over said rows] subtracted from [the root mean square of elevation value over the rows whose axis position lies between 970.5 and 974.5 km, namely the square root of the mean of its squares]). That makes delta 4.7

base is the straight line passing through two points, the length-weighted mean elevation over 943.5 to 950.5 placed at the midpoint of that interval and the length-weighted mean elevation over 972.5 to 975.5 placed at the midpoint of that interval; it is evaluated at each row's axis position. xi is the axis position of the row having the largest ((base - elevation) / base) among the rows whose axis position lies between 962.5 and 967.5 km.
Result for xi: 963.0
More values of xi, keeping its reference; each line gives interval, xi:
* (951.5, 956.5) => 956.0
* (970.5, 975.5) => 971.0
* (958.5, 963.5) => 960.0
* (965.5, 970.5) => 966.0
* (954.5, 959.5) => 959.0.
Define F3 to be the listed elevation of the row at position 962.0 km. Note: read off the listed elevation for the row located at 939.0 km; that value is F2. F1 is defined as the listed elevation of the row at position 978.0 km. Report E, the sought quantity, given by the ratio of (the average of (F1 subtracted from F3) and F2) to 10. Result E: 1.5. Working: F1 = 51.5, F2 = 48.12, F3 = 34.21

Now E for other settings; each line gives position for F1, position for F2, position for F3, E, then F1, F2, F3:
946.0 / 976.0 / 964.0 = 2.0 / 47.57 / 52.76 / 35.65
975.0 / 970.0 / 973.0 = 2.4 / 53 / 49.35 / 51.35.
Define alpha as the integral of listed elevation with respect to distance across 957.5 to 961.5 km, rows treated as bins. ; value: 134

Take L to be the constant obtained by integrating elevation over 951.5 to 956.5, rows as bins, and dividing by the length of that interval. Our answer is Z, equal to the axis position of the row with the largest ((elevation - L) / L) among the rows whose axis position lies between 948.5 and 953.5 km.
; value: 949.0 km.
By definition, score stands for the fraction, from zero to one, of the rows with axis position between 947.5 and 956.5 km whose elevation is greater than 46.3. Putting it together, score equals 0.0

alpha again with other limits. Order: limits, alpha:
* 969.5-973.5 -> 200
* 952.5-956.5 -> 154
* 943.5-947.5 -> 190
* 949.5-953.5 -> 170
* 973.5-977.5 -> 208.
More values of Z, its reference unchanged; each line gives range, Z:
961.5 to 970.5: 970.0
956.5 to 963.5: 957.0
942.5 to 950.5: 943.0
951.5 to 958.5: 952.0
